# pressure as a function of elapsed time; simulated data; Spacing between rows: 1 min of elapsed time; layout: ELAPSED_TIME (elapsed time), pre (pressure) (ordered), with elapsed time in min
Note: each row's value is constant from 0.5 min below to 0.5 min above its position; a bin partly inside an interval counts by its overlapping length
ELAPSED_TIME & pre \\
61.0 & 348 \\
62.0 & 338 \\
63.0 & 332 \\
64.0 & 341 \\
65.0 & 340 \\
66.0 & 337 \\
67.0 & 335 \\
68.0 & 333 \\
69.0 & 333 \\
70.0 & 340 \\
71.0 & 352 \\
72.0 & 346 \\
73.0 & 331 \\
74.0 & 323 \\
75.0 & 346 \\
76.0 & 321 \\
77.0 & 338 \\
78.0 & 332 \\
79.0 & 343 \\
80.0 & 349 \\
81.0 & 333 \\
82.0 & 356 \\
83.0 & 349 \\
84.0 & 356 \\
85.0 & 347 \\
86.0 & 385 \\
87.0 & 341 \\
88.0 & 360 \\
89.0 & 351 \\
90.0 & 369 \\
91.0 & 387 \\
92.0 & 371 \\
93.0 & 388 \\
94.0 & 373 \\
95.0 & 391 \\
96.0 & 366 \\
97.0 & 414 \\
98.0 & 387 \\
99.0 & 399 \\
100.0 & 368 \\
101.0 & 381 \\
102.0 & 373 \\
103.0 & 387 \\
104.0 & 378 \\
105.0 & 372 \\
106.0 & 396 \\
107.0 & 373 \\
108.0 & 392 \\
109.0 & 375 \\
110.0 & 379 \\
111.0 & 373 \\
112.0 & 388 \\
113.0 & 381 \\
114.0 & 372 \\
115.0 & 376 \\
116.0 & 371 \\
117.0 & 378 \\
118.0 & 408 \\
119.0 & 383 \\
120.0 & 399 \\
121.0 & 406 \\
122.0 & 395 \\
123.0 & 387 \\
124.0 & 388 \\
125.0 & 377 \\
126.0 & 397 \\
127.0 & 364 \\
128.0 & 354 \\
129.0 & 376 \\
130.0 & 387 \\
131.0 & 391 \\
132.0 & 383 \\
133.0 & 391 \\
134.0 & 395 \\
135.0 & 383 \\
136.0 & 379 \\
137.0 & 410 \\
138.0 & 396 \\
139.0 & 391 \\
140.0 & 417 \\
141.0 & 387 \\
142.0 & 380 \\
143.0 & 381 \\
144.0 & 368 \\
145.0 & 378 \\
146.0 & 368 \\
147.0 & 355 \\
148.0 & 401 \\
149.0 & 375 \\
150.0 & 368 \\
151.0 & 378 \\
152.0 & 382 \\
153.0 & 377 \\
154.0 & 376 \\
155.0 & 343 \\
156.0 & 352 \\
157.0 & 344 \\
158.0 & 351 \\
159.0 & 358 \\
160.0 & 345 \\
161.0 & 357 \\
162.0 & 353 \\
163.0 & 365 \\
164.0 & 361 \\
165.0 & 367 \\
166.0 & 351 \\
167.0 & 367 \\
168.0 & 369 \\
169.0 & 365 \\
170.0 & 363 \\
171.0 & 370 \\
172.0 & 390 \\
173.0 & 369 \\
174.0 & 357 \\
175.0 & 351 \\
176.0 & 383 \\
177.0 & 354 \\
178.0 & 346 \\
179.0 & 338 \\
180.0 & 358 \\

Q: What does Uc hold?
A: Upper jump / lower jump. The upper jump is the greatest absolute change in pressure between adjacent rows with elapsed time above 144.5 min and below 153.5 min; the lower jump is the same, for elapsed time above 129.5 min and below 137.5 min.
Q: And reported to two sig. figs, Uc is 1.5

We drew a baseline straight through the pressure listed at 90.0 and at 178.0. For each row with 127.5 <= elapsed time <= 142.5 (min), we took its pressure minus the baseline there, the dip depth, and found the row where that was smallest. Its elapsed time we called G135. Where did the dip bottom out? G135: 128.0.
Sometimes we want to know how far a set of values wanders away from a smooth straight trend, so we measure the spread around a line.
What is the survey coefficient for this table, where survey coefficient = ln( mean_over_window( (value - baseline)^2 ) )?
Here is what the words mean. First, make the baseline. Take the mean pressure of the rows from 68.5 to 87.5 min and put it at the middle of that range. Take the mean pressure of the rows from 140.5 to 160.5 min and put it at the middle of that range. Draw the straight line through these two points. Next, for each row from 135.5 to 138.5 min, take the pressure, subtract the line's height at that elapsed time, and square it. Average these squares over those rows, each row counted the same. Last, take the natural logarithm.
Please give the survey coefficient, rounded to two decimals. 7.04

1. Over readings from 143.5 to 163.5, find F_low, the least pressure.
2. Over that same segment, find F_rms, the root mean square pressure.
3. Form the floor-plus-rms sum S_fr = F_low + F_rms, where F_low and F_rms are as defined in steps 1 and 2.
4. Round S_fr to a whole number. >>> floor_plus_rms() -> 708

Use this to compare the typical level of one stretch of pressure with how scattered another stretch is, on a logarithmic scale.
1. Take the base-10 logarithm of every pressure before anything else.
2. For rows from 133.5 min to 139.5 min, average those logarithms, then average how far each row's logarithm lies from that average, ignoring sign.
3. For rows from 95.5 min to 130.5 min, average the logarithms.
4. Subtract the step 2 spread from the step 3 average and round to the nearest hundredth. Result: 2.57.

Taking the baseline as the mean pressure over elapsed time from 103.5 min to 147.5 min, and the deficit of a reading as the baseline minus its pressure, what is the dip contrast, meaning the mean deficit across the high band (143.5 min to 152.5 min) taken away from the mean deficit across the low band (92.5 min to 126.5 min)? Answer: -10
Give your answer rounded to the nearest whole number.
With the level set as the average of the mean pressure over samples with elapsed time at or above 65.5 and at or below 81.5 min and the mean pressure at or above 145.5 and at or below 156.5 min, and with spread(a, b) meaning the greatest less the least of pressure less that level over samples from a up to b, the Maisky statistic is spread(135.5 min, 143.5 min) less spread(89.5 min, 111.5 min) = -10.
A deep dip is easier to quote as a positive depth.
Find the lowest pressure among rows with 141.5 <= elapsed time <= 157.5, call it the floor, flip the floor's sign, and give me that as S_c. -343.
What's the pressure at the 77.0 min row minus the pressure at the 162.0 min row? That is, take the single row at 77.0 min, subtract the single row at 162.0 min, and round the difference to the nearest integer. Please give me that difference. -15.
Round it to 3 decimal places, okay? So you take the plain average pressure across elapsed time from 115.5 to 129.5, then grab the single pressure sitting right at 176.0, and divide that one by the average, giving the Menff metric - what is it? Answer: 0.996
